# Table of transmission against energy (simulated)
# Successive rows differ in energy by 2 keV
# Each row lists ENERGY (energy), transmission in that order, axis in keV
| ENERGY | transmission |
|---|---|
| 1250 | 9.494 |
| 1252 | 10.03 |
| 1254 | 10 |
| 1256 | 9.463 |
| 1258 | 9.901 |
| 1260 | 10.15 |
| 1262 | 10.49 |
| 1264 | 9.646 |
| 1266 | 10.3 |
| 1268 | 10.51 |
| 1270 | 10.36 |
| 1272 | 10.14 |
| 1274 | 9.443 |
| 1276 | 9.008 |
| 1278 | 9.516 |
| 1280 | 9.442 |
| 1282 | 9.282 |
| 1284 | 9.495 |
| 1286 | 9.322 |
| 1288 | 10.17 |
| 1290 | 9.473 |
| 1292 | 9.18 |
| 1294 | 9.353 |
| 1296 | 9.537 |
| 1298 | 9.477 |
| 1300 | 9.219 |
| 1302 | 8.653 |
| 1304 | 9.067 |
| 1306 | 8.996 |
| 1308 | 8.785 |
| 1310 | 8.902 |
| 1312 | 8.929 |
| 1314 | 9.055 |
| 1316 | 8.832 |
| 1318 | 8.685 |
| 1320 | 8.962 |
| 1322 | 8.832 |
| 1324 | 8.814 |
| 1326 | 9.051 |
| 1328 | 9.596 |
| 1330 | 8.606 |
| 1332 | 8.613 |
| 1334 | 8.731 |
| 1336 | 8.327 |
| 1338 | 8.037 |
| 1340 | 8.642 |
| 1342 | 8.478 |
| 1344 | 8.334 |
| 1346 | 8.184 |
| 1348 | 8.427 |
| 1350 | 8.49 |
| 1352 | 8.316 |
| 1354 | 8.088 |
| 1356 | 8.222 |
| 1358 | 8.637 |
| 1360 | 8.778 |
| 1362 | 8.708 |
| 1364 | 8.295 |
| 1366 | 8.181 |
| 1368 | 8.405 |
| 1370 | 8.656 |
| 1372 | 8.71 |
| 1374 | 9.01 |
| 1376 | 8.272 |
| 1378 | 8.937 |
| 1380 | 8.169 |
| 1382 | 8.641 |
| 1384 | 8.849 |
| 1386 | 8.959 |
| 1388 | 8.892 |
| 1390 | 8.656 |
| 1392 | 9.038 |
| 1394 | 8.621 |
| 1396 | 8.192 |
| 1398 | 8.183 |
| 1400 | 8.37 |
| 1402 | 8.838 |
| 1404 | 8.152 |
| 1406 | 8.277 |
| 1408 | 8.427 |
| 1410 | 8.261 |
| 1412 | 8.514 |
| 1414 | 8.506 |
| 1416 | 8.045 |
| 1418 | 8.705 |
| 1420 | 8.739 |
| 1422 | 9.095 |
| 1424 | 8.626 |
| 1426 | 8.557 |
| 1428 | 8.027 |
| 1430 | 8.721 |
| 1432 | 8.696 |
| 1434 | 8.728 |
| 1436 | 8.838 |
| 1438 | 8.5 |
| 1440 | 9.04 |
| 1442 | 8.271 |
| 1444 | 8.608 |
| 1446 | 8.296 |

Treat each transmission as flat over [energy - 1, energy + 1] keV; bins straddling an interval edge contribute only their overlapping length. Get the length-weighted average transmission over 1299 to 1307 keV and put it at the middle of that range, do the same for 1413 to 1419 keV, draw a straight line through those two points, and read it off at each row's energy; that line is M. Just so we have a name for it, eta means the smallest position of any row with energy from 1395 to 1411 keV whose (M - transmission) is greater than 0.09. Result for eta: 1396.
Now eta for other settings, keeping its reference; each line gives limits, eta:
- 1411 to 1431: 1416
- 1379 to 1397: 1380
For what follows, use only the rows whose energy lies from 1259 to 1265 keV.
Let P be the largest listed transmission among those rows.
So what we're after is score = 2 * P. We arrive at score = 21.0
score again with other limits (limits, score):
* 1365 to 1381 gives 18.0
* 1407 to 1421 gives 17.5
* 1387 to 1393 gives 18.1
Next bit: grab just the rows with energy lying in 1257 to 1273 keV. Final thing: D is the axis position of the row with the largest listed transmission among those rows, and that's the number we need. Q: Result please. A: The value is 1268 keV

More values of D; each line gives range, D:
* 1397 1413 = 1402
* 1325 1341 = 1328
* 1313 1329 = 1328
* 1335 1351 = 1340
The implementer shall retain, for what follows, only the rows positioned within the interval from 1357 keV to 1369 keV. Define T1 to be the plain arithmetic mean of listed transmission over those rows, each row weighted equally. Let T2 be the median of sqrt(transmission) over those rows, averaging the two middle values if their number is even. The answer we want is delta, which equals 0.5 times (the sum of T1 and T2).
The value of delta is 5.71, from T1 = 8.5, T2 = 2.92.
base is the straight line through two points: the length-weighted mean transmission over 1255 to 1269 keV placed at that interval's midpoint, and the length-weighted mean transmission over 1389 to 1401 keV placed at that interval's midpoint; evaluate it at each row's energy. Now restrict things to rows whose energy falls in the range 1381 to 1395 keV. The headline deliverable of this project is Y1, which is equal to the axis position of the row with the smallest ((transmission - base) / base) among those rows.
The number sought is 1382 keV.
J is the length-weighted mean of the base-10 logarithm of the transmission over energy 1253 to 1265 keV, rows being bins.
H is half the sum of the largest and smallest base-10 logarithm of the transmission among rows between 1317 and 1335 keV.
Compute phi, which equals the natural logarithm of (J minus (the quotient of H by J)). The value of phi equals -3.3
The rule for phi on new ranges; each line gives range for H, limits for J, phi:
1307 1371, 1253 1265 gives -3.0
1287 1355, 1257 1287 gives -3.7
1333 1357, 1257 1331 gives -3.8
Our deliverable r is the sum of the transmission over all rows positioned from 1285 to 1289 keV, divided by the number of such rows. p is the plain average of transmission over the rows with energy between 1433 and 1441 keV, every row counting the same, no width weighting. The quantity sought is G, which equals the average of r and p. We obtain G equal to 9.3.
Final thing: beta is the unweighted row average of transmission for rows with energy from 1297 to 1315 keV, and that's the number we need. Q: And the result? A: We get 9.0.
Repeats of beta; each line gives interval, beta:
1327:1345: 8.6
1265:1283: 9.8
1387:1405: 8.5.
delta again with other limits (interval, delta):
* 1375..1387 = 5.80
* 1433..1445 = 5.80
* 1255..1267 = 6.58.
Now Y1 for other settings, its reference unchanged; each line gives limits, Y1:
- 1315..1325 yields 1318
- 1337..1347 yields 1338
